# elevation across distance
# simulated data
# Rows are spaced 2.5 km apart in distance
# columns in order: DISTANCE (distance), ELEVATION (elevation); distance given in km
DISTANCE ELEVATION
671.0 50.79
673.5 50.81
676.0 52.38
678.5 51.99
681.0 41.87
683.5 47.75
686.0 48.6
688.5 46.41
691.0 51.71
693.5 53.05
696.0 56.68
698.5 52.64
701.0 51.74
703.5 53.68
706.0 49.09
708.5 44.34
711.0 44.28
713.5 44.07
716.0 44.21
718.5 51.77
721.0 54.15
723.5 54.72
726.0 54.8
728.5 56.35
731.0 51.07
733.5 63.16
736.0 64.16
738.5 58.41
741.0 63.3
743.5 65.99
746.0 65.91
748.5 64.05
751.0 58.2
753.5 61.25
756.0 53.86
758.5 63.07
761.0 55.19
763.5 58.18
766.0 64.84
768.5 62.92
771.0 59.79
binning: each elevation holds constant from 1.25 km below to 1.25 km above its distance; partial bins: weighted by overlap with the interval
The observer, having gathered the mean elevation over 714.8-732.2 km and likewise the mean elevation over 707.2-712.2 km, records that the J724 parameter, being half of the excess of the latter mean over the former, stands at -4.1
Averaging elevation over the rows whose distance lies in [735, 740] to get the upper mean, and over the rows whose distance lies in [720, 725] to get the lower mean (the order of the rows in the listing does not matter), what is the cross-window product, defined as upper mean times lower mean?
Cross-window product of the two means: 3336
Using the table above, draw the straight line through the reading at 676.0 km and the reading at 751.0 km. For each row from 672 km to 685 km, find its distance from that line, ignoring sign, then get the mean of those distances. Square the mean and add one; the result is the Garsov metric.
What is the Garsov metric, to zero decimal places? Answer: 14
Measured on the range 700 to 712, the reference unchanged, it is 38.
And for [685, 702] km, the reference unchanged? 10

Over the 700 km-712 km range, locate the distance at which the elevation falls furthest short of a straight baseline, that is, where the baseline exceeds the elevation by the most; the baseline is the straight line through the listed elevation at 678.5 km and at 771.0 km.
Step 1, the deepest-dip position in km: 711.0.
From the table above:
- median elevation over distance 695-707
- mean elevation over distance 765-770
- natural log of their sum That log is 4.76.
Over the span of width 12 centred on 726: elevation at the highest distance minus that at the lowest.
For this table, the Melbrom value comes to -3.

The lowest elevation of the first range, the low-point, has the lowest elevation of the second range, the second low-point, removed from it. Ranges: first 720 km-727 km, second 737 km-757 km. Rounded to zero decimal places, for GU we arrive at 0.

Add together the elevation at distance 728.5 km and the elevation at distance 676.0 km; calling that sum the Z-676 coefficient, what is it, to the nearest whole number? 109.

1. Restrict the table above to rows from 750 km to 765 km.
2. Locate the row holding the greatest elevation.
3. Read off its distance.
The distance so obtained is 758.5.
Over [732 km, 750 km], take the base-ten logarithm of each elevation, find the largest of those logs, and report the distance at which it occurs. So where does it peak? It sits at 743.5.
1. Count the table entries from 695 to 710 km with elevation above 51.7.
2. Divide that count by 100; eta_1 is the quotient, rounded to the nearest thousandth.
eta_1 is 0.040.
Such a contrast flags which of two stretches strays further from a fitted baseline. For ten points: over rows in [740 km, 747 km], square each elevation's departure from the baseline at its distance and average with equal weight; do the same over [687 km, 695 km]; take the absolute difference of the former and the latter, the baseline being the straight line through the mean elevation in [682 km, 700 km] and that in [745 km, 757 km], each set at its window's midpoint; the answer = 26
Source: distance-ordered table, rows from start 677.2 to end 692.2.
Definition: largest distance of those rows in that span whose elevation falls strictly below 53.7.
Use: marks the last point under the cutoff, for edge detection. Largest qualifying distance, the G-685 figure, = 691.0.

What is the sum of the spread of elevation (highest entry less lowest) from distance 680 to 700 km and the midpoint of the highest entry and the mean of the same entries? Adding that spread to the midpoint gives 68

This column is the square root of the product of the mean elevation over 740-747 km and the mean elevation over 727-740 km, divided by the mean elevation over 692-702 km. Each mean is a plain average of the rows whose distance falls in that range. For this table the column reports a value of 1.15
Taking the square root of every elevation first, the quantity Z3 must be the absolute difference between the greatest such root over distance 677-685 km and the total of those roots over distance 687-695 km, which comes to 14.1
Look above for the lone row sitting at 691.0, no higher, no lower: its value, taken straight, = 51.71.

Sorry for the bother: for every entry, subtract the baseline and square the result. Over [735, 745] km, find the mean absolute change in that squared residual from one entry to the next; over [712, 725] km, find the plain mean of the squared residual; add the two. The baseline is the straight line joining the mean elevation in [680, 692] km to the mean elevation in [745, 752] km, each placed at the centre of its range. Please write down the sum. 57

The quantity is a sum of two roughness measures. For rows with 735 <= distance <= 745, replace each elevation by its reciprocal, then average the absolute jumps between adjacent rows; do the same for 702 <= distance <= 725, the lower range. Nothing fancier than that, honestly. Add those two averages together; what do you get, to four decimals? 0.0022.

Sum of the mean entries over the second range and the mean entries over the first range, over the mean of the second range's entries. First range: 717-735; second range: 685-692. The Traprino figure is 2.13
